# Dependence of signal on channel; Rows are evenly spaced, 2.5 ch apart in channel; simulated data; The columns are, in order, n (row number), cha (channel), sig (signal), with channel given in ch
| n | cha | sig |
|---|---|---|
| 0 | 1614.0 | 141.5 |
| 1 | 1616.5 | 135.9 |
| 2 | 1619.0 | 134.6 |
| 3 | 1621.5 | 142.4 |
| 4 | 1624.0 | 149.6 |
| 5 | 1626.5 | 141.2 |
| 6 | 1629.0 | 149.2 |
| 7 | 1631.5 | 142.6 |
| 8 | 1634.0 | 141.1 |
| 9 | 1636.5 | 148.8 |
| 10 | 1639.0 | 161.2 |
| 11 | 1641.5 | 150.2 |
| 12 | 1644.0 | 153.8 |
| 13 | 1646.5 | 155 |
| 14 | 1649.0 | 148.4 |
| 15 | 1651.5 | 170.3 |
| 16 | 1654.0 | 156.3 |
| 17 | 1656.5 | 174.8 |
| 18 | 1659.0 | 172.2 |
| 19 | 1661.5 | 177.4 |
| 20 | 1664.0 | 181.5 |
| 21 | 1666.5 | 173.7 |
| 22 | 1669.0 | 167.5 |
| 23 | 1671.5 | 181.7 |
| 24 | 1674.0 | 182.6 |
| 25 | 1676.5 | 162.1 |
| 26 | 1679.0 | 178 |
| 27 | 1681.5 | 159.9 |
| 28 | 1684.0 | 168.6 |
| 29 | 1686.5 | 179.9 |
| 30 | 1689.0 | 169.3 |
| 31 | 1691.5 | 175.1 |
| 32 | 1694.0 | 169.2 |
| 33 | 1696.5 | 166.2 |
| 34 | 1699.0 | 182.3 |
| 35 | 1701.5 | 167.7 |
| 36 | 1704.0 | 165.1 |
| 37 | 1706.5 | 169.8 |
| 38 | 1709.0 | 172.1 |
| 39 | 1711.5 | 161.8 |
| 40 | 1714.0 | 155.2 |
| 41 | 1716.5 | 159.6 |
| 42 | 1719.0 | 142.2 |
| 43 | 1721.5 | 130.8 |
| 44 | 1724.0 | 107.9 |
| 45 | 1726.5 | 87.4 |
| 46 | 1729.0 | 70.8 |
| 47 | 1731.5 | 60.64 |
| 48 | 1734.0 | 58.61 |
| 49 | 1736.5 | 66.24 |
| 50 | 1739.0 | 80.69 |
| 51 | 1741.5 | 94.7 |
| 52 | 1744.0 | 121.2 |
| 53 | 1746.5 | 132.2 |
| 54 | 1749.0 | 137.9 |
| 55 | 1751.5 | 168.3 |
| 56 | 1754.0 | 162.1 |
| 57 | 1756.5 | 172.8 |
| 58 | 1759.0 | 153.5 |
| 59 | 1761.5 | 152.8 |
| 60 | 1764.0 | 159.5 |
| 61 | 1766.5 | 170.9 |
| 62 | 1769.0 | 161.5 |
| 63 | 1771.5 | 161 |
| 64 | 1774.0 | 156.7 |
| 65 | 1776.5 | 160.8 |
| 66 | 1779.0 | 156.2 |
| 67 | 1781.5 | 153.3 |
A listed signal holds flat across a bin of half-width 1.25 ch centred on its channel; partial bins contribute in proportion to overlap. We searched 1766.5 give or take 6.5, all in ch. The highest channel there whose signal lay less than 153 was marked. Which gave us 1761.5 ch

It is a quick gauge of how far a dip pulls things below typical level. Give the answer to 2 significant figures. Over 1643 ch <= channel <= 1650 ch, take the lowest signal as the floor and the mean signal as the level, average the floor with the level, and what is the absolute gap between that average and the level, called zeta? 2.0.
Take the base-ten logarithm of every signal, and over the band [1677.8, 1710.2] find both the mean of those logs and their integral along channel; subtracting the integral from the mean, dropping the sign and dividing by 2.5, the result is 28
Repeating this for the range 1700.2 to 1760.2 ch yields 49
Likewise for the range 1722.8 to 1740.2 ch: 12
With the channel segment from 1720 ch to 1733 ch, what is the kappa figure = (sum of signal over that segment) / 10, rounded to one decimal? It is 45.8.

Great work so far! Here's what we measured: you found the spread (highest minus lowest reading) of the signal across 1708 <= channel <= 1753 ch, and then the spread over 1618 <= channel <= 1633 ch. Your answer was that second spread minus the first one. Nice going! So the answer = -98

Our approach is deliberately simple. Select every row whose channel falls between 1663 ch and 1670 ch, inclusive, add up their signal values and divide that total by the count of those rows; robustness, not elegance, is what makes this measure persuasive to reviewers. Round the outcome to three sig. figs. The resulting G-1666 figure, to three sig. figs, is 174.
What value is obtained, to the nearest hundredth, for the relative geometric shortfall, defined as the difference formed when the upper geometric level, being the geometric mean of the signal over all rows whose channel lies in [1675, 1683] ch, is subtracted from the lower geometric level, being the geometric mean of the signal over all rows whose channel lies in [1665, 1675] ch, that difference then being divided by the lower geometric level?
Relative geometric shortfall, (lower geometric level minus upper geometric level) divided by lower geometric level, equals 0.06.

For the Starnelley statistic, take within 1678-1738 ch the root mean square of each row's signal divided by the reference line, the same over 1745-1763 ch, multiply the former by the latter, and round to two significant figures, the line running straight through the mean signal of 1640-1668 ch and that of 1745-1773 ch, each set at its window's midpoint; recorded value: 0.90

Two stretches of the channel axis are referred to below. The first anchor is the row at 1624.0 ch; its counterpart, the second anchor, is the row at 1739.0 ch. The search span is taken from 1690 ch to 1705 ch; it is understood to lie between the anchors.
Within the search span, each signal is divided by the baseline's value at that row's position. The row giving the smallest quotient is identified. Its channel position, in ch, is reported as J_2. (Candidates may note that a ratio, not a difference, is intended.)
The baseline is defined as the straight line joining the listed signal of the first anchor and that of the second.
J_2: 1696.5 ch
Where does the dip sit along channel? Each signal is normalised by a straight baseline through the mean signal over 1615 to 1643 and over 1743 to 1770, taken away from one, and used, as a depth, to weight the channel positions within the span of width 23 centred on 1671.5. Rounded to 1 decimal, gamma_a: 1670.4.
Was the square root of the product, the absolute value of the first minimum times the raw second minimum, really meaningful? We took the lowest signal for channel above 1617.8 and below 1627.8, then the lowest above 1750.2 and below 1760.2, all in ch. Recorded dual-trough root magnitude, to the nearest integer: 144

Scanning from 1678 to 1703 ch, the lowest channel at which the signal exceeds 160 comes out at 1679.0 ch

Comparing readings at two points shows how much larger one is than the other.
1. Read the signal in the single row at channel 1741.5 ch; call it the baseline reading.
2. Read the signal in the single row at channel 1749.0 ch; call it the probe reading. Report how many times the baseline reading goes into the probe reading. 1.5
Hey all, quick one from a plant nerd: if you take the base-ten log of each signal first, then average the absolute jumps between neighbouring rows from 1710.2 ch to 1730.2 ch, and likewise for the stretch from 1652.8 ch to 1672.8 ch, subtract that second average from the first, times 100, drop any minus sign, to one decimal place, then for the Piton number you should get 3.4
